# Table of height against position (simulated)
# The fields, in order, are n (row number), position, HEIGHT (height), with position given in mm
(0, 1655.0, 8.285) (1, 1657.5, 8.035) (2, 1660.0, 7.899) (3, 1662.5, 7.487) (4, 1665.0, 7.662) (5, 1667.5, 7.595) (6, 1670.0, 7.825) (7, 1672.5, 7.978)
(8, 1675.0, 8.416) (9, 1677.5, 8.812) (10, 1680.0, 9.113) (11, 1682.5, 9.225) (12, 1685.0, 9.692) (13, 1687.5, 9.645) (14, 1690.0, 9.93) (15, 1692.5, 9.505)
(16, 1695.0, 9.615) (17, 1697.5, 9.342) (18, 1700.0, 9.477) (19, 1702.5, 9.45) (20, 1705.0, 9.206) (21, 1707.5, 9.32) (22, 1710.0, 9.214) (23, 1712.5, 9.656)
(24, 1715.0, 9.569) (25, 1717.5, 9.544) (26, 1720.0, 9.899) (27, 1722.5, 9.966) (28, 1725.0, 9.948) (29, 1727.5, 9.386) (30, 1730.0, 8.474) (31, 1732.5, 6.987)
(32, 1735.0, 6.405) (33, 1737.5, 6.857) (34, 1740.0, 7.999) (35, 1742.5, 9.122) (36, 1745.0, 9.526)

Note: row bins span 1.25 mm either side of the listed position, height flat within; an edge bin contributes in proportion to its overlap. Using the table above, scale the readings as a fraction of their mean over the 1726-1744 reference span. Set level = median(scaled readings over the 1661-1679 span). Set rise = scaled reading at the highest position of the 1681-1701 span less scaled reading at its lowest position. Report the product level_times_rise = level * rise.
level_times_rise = 0.03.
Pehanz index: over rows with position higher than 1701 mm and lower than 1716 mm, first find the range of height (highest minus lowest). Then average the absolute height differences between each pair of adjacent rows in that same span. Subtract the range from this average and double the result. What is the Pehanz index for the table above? -0.5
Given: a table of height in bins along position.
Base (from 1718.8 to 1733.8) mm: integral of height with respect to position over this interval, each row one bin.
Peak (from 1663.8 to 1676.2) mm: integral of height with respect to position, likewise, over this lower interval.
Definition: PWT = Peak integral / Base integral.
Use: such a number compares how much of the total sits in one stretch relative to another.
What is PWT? 0.72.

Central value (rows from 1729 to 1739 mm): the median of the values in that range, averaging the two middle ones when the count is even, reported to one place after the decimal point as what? 6.9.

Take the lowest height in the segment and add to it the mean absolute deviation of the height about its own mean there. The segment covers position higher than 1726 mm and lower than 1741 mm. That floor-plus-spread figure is 7.3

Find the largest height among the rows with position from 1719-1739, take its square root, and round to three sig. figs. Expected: 3.16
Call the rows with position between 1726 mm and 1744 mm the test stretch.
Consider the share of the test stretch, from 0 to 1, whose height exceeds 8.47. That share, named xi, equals 0.4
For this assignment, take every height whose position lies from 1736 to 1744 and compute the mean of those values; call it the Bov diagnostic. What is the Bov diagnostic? 8.0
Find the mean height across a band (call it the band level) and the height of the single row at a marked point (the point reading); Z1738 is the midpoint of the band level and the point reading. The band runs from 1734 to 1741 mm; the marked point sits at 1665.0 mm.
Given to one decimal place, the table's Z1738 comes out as 7.4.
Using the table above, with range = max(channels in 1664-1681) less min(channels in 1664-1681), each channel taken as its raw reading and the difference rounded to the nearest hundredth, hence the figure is 1.52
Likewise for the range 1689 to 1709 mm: 0.72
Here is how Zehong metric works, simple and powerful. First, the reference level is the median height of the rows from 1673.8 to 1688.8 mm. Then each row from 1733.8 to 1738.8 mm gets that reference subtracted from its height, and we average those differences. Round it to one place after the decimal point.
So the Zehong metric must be -2.5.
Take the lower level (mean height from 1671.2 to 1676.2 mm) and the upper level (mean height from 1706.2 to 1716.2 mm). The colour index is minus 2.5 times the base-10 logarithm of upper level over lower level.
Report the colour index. -0.15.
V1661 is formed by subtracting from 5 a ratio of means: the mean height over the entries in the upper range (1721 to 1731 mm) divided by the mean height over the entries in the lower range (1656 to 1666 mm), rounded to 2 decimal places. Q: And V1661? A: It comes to 3.78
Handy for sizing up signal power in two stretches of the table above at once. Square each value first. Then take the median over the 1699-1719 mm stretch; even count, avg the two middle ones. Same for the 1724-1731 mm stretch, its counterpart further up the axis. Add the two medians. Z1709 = 178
